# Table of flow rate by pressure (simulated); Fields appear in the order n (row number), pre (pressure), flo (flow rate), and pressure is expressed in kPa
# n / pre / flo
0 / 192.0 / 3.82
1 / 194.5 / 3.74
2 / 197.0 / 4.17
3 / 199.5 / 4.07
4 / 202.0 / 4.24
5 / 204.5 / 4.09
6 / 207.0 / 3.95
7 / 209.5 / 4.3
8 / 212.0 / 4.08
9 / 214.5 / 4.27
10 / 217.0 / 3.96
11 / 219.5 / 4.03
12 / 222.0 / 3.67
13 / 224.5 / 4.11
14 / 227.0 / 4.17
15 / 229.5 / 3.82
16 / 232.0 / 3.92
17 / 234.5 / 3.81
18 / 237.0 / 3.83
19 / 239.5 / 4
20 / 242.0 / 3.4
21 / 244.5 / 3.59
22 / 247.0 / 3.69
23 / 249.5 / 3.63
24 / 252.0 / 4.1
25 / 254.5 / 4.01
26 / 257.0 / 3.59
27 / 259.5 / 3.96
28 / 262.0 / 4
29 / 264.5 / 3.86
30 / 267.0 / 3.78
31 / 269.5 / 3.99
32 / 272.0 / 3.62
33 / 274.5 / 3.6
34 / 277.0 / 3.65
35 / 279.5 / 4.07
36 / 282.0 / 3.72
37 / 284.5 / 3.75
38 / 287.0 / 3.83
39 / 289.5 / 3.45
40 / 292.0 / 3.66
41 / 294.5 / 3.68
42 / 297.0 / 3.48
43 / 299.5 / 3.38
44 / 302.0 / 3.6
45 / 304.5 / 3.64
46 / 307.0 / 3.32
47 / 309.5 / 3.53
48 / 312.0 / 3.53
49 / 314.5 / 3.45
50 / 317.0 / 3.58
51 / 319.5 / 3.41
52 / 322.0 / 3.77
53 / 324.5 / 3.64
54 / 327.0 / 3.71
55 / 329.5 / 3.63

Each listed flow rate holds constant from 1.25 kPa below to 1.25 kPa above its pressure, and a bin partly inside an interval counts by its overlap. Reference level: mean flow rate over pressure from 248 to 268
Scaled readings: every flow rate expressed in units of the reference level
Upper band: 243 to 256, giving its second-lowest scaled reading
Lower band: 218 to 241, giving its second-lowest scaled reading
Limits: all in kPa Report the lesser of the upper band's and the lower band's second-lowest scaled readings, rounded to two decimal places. 0.94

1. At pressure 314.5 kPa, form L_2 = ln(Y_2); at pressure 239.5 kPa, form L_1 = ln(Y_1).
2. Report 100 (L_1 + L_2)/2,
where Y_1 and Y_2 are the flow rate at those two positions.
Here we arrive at 131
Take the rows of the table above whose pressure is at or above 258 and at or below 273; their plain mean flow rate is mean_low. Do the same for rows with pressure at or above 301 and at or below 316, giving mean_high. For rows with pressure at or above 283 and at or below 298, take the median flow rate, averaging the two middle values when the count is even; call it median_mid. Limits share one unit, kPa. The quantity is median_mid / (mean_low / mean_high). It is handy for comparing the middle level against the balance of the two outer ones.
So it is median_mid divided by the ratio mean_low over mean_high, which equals 3.33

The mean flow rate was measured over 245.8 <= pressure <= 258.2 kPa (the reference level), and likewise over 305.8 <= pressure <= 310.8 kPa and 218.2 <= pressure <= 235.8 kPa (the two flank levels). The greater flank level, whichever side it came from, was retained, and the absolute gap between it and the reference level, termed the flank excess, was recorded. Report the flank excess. 0.13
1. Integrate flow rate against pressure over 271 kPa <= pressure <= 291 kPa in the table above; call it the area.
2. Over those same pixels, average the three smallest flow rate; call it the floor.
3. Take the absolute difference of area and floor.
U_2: 70.7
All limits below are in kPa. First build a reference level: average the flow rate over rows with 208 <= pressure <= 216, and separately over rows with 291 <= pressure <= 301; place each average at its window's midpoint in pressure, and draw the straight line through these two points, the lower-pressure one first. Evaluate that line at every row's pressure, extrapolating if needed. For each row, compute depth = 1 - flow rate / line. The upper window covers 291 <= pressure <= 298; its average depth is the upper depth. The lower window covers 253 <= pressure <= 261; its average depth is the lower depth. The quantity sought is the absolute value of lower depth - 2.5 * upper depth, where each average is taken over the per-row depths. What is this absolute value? 0.03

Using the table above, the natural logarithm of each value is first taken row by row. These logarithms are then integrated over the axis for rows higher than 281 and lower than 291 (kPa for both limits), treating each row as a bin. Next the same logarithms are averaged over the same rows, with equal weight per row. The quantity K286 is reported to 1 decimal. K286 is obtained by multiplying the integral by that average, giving 17.0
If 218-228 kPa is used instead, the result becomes 19.1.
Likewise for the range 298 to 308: 15.6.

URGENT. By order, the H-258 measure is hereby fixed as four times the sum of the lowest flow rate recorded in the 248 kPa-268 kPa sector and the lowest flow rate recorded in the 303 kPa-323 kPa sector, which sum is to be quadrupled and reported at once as 27.6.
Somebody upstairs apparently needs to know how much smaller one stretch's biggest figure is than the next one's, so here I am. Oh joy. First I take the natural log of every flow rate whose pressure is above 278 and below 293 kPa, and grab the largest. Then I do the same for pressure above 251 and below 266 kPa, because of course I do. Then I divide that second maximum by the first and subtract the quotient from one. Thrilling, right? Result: -0.01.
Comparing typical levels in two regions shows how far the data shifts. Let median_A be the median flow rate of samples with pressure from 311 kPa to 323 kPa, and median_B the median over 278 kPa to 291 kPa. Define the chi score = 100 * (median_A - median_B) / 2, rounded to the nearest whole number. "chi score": -11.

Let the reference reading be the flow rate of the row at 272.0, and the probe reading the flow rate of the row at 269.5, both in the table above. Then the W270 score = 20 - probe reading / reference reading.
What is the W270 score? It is 18.90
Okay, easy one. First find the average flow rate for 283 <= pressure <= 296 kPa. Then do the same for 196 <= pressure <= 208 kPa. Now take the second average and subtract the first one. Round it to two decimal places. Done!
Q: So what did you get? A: 0.43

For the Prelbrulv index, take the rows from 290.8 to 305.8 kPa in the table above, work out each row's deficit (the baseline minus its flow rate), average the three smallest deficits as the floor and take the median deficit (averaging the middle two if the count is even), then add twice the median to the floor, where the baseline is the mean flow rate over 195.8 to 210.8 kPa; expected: 1.5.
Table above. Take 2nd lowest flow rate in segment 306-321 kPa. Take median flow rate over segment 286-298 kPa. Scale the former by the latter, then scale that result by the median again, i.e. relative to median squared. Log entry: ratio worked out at 0.255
